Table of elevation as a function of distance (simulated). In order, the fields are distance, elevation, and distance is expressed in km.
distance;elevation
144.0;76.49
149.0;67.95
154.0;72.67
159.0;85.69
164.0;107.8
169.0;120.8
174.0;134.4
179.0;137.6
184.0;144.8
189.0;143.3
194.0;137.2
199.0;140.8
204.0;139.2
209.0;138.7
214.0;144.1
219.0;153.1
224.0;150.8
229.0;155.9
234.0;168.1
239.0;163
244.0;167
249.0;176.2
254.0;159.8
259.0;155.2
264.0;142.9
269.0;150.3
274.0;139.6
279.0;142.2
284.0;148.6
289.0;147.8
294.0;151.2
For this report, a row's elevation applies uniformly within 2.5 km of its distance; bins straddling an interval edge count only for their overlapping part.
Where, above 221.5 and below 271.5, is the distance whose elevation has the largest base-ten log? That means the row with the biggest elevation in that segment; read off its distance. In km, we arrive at 249.0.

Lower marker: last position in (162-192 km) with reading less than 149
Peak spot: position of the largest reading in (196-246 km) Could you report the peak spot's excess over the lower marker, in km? 45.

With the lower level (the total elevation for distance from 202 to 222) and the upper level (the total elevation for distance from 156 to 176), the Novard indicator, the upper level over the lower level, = 0.78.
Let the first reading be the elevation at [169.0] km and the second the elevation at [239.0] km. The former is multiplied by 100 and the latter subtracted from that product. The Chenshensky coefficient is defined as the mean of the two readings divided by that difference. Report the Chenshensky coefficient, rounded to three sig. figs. 0.0119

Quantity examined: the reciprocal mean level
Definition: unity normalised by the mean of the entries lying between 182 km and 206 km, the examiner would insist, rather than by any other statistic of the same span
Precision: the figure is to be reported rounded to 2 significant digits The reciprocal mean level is 0.0071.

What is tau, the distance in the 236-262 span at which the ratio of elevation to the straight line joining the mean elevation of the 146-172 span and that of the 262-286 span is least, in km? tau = 259.0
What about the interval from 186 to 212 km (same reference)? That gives 209.0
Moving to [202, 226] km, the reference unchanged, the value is 209.0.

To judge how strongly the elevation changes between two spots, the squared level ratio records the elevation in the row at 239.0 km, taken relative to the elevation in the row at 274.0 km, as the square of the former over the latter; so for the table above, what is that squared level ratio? 1.36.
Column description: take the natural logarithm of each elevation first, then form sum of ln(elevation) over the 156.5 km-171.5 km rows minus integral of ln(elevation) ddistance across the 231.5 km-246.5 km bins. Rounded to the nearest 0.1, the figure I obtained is -62.8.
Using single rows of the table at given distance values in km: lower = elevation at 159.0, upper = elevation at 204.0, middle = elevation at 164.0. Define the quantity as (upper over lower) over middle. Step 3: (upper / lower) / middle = 0.015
